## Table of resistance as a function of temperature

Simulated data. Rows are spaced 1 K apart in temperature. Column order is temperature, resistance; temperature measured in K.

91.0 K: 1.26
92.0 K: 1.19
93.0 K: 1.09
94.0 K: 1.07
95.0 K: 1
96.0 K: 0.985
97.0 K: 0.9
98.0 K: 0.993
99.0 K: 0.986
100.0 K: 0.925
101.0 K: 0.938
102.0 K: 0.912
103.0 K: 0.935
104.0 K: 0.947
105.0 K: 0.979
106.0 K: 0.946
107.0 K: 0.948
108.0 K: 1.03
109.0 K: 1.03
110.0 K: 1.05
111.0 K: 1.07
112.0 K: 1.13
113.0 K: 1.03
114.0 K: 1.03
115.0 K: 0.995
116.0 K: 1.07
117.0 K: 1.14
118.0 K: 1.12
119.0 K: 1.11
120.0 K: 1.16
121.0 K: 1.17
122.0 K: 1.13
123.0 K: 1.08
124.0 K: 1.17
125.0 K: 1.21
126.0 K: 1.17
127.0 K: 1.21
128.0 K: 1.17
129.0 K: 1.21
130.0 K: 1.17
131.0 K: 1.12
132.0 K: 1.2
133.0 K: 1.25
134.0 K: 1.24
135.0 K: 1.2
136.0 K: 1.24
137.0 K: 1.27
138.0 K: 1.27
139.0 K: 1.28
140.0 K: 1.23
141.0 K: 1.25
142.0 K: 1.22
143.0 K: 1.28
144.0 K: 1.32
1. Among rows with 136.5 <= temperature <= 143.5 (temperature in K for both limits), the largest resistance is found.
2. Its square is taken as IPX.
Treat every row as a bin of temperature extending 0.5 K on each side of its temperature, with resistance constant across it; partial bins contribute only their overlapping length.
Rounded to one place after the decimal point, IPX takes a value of 1.6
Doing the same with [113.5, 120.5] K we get 1.3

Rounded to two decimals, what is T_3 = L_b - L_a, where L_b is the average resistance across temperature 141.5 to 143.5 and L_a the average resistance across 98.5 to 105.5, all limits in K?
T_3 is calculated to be 0.30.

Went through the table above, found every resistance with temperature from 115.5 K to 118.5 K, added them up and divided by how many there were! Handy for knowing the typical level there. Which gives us 1.11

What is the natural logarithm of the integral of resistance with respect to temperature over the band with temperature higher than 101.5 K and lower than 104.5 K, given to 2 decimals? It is 1.03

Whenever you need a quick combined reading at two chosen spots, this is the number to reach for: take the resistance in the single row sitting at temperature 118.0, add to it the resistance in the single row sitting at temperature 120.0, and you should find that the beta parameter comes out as 2.28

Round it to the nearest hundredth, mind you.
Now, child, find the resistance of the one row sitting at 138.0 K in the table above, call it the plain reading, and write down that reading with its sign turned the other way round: -1.27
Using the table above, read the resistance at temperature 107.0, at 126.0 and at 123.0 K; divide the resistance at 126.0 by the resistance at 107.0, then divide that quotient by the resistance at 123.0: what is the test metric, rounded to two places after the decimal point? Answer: 1.14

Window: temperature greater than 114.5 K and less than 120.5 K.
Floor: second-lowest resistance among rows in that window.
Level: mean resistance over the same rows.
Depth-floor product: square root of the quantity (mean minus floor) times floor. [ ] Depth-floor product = 0.18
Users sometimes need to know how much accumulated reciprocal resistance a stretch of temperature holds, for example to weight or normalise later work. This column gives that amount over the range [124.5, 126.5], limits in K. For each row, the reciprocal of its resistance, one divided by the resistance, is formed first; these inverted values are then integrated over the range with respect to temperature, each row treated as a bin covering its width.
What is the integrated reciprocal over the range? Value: 1.68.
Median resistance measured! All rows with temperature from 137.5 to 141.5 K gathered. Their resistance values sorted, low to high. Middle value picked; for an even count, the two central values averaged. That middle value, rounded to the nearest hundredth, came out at 1.26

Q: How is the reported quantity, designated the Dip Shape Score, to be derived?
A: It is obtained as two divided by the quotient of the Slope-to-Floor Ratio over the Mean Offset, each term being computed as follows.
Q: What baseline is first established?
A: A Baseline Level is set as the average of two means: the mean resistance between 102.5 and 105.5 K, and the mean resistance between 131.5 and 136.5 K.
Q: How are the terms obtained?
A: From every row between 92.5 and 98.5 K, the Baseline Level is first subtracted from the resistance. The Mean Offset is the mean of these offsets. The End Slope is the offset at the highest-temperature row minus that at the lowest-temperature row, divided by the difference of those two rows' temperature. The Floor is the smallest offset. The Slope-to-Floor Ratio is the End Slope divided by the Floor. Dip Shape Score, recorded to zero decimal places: -2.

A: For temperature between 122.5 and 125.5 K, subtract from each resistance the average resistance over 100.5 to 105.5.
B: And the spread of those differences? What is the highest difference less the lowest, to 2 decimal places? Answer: 0.13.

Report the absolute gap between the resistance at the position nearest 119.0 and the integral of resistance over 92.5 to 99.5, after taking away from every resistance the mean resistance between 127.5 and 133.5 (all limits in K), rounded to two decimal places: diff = 1.21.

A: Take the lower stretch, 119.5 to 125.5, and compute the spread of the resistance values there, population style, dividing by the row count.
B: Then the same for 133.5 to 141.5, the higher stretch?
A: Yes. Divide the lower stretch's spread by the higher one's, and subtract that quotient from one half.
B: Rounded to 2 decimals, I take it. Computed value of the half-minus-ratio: -1.15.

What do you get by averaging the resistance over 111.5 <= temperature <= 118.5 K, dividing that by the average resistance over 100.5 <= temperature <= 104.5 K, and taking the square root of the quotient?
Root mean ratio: 1.07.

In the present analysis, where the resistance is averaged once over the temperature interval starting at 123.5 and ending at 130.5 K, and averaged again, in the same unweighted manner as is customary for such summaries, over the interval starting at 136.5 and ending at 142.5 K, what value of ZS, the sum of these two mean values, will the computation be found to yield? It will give 2.44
